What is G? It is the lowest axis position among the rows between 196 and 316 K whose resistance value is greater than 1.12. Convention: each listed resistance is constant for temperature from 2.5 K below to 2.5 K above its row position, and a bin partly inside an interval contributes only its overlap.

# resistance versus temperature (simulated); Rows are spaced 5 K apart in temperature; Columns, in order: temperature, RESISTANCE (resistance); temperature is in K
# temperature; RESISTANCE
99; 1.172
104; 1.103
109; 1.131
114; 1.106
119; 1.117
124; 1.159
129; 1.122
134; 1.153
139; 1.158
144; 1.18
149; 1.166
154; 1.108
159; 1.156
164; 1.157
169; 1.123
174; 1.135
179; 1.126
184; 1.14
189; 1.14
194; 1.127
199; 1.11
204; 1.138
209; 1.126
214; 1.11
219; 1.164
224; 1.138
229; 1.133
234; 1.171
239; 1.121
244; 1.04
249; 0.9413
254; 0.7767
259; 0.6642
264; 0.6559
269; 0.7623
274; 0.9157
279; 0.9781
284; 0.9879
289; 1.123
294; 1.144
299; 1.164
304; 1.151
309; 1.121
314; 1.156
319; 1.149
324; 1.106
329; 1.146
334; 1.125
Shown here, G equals 204 K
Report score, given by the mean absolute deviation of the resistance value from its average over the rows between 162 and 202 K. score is 0.011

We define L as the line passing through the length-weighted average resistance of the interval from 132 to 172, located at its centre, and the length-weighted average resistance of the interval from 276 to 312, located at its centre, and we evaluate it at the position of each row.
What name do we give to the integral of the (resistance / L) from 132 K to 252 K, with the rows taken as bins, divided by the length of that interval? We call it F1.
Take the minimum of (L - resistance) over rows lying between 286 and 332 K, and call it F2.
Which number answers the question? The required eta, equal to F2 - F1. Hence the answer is -1.06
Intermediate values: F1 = 0.99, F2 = -0.072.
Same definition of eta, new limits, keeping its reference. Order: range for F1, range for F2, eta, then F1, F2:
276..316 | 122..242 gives -1.06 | 1.01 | -0.053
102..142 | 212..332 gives -1.05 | 0.97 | -0.072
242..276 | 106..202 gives -0.76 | 0.74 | -0.027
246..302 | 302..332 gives -0.91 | 0.84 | -0.070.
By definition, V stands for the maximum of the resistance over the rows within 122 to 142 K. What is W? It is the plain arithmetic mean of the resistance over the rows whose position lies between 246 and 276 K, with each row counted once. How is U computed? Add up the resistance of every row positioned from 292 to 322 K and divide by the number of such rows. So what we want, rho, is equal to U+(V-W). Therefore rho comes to 1.52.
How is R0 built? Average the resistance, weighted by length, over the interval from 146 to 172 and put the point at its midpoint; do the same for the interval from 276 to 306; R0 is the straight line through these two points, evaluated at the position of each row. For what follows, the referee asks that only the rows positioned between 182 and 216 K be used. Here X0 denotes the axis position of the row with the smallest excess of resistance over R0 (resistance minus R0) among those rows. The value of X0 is 199 K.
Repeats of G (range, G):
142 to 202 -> 144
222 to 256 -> 224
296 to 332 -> 299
